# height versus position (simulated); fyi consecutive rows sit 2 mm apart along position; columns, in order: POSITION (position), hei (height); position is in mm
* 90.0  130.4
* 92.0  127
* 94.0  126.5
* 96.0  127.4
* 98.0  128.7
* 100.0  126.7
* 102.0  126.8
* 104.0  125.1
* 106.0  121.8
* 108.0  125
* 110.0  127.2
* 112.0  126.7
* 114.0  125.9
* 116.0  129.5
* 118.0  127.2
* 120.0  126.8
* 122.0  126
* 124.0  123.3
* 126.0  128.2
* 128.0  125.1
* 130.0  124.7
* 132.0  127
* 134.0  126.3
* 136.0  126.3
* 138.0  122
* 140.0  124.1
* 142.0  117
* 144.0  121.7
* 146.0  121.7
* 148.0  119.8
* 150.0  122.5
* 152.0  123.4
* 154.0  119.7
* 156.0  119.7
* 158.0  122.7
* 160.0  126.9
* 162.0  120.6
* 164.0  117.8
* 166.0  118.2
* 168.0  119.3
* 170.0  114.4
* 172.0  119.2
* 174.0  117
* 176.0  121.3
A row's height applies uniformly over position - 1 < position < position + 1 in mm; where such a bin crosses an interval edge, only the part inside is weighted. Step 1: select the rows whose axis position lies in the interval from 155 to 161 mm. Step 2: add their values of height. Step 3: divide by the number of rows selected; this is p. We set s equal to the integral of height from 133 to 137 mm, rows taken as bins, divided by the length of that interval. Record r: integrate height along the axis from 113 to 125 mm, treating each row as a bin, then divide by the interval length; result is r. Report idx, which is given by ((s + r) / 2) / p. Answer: 1.03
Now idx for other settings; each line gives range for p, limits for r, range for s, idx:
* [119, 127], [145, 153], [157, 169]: 0.96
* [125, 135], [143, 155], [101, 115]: 0.98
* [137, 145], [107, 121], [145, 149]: 1.02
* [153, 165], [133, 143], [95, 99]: 1.04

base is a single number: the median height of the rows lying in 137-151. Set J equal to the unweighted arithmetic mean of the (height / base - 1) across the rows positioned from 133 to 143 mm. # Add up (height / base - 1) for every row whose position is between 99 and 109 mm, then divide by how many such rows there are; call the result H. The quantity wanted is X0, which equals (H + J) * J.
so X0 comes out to 0.0005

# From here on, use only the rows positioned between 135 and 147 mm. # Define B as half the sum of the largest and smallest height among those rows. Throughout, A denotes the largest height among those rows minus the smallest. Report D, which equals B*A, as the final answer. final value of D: 1131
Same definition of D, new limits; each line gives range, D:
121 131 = 616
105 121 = 968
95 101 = 255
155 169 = 1113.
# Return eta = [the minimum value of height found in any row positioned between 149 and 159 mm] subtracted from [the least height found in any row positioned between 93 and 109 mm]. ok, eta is 2.1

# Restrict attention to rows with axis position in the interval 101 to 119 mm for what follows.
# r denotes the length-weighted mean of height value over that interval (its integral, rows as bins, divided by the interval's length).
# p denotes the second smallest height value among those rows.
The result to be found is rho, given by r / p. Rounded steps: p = 125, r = 126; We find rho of 1.01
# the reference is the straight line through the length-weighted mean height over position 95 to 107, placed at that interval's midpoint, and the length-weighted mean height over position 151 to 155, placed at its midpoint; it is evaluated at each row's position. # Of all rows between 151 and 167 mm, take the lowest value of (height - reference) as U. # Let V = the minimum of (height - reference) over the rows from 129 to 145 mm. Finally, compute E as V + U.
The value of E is -8.30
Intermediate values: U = -2.8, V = -5.5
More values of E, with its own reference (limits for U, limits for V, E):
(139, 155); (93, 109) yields -9.36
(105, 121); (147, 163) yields -6.03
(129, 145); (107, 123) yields -5.98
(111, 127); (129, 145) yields -6.29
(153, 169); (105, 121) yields -6.64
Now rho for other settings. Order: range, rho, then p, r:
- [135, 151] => 1.02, 119.8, 122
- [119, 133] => 1.01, 124.7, 126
